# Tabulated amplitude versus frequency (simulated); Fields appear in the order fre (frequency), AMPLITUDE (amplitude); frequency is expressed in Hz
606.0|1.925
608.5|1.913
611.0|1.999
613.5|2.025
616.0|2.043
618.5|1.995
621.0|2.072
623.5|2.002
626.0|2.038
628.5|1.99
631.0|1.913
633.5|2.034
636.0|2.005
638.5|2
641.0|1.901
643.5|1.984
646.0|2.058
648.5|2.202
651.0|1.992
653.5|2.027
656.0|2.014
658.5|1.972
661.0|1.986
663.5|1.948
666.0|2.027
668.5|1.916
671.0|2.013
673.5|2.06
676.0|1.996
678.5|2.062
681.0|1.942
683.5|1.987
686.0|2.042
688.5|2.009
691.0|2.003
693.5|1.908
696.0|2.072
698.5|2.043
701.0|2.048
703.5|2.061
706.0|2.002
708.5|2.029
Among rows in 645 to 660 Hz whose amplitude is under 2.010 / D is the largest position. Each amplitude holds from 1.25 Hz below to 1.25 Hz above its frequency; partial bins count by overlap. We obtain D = 658.5 Hz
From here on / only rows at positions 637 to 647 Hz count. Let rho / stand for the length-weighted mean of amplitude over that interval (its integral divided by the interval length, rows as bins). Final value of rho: 1.98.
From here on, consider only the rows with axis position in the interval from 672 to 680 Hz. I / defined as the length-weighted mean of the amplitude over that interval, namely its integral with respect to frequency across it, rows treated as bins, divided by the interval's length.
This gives 2.035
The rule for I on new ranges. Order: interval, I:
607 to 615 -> 1.979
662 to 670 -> 1.966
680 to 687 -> 1.990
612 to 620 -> 2.022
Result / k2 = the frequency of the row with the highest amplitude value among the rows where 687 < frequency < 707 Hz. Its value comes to 696.0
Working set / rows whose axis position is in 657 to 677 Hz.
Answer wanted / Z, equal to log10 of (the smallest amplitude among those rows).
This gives 0.282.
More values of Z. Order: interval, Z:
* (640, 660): 0.279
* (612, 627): 0.300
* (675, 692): 0.288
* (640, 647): 0.279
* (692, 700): 0.281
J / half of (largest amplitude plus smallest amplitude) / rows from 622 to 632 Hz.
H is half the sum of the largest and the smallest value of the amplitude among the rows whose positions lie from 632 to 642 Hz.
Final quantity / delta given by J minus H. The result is 0.008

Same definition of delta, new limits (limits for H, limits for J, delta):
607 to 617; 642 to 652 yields 0.115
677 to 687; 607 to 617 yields -0.024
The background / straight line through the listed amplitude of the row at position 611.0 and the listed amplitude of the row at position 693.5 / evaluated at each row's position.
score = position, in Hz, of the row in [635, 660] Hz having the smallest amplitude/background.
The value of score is 641.0 Hz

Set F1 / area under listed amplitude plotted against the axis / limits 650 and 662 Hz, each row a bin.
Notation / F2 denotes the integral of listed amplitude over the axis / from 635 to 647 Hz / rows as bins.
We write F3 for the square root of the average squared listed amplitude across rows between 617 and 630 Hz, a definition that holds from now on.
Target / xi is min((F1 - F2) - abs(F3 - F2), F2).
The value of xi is -22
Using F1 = 24.0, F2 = 23.85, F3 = 2.02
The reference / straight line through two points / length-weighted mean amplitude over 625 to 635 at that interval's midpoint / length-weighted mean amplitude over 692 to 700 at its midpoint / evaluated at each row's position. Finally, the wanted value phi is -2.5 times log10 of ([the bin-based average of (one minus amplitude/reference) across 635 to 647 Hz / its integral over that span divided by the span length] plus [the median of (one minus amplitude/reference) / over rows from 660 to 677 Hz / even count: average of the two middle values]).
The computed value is 5.26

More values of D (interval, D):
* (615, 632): 631.0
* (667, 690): 688.5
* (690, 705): 693.5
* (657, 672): 668.5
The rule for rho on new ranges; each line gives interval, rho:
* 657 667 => 1.98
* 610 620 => 2.02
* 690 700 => 2.01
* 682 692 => 2.01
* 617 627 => 2.03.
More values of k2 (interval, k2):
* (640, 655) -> 648.5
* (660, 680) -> 678.5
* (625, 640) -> 626.0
